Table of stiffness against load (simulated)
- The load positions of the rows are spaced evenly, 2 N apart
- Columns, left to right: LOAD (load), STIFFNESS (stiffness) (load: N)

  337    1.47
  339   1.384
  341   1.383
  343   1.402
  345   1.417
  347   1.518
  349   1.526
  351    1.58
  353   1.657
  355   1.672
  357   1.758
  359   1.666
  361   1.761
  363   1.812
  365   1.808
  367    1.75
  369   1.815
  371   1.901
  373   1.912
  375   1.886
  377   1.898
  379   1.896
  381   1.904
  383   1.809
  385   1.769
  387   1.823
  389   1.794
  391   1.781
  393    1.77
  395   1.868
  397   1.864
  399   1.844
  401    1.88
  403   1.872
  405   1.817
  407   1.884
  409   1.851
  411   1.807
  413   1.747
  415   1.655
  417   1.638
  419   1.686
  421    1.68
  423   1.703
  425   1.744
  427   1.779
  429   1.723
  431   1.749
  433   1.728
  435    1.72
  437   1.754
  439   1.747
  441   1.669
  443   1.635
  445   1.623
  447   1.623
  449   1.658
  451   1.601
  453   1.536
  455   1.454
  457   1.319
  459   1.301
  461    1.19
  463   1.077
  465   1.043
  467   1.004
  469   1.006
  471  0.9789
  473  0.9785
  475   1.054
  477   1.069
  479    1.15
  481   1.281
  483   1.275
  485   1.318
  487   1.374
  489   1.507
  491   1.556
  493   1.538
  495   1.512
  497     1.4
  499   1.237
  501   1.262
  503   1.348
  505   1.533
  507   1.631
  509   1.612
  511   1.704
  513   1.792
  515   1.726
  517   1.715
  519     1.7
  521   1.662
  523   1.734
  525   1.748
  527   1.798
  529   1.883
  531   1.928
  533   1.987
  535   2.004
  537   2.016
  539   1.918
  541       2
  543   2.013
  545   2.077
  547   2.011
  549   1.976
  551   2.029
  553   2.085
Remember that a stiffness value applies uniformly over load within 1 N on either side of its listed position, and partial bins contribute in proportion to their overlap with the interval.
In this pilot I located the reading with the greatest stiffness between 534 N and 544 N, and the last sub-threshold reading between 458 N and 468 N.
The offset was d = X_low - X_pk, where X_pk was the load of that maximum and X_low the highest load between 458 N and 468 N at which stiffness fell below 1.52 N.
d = -70 N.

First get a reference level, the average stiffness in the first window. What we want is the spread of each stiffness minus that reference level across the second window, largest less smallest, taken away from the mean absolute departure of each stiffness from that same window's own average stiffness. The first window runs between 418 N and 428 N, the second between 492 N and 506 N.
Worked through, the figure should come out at -0.195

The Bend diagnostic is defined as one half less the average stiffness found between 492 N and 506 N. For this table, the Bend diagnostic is -0.9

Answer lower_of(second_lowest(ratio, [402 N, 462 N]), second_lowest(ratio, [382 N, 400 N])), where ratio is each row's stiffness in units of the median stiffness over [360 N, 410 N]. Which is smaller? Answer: 0.71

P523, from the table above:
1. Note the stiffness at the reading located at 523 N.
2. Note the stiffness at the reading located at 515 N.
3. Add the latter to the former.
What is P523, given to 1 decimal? 3.5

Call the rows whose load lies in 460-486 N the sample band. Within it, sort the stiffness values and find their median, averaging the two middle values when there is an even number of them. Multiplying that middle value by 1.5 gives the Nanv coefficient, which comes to 1.6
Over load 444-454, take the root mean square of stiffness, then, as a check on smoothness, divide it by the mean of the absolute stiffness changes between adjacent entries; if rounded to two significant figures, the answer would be 41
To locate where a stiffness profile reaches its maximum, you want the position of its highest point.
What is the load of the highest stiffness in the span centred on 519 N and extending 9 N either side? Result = 527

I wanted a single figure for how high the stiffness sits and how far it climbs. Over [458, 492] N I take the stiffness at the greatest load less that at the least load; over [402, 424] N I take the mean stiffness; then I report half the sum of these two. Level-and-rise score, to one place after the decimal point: 1.0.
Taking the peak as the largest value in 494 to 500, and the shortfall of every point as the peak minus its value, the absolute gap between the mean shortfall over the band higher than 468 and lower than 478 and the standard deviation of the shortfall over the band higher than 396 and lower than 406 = 0.47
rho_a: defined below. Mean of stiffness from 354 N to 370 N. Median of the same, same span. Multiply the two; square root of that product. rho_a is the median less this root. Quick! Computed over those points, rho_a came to 0.0021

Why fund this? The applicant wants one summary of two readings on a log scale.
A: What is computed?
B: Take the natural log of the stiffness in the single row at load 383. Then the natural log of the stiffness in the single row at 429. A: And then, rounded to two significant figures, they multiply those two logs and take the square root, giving 0.57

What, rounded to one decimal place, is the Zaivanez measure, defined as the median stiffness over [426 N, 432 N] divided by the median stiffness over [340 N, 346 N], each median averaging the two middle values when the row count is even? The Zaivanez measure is 1.2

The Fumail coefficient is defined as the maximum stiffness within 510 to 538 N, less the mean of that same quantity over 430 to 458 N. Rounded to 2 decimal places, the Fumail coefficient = 0.39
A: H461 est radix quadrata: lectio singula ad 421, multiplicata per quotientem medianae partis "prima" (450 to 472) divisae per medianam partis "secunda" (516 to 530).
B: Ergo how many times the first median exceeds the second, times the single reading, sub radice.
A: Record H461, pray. 1.07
